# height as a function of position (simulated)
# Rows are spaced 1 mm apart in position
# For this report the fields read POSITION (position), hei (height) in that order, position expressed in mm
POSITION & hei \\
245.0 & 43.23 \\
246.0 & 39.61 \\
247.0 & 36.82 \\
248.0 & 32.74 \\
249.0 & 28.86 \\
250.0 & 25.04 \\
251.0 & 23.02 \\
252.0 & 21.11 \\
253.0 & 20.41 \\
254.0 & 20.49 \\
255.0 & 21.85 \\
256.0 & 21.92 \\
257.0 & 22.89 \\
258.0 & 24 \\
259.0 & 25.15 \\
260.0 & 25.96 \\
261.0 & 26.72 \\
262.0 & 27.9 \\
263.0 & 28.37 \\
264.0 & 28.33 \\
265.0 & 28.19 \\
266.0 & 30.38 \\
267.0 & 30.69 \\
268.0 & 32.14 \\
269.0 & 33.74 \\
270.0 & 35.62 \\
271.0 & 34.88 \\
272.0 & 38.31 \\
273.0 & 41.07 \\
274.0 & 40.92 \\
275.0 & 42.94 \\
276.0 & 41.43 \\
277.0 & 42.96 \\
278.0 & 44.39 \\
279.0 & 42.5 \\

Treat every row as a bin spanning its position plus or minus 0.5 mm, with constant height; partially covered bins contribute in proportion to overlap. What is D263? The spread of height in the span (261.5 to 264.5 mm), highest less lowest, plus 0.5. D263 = 1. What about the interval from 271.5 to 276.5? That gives 5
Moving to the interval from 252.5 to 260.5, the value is 6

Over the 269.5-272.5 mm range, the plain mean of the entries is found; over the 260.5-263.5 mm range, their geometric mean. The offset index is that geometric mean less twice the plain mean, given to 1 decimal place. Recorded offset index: -44.9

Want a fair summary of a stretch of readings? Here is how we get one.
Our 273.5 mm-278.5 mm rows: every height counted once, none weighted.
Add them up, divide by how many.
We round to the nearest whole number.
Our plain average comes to 43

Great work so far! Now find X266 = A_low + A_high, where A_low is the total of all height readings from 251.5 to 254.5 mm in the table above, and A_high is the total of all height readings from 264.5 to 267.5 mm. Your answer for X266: 151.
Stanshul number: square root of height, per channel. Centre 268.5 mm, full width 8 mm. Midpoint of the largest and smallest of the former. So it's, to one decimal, 5.7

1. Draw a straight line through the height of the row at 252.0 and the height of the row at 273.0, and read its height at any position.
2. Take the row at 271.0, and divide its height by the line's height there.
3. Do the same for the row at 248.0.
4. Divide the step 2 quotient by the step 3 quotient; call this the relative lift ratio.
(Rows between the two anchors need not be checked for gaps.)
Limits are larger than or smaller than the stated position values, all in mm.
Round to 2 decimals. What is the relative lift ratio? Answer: 0.47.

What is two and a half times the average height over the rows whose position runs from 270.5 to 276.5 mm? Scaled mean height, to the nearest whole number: 100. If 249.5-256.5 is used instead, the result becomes 55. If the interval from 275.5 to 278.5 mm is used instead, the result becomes 107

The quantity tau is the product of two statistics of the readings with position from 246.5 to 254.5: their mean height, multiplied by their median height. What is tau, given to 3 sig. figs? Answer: 626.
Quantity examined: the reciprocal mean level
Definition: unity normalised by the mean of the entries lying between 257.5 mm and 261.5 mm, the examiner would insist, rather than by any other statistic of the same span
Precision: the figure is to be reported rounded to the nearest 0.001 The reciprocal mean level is 0.039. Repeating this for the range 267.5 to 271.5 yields 0.029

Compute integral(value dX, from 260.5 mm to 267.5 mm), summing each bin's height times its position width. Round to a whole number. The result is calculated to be 201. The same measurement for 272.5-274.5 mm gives 82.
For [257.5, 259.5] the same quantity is 49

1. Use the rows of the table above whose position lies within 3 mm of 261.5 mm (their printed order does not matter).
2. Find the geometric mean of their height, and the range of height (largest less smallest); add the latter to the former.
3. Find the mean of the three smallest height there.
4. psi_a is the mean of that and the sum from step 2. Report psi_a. 28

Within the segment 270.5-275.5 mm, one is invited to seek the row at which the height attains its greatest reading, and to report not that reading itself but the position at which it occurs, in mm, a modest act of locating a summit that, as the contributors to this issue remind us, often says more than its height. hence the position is 275.0 mm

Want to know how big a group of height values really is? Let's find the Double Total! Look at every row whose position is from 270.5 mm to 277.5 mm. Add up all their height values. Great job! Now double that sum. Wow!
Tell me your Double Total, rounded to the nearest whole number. 565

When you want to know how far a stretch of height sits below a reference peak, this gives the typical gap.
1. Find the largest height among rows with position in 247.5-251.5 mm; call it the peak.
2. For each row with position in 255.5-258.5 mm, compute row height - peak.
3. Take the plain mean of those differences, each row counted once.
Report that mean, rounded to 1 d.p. -9.8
